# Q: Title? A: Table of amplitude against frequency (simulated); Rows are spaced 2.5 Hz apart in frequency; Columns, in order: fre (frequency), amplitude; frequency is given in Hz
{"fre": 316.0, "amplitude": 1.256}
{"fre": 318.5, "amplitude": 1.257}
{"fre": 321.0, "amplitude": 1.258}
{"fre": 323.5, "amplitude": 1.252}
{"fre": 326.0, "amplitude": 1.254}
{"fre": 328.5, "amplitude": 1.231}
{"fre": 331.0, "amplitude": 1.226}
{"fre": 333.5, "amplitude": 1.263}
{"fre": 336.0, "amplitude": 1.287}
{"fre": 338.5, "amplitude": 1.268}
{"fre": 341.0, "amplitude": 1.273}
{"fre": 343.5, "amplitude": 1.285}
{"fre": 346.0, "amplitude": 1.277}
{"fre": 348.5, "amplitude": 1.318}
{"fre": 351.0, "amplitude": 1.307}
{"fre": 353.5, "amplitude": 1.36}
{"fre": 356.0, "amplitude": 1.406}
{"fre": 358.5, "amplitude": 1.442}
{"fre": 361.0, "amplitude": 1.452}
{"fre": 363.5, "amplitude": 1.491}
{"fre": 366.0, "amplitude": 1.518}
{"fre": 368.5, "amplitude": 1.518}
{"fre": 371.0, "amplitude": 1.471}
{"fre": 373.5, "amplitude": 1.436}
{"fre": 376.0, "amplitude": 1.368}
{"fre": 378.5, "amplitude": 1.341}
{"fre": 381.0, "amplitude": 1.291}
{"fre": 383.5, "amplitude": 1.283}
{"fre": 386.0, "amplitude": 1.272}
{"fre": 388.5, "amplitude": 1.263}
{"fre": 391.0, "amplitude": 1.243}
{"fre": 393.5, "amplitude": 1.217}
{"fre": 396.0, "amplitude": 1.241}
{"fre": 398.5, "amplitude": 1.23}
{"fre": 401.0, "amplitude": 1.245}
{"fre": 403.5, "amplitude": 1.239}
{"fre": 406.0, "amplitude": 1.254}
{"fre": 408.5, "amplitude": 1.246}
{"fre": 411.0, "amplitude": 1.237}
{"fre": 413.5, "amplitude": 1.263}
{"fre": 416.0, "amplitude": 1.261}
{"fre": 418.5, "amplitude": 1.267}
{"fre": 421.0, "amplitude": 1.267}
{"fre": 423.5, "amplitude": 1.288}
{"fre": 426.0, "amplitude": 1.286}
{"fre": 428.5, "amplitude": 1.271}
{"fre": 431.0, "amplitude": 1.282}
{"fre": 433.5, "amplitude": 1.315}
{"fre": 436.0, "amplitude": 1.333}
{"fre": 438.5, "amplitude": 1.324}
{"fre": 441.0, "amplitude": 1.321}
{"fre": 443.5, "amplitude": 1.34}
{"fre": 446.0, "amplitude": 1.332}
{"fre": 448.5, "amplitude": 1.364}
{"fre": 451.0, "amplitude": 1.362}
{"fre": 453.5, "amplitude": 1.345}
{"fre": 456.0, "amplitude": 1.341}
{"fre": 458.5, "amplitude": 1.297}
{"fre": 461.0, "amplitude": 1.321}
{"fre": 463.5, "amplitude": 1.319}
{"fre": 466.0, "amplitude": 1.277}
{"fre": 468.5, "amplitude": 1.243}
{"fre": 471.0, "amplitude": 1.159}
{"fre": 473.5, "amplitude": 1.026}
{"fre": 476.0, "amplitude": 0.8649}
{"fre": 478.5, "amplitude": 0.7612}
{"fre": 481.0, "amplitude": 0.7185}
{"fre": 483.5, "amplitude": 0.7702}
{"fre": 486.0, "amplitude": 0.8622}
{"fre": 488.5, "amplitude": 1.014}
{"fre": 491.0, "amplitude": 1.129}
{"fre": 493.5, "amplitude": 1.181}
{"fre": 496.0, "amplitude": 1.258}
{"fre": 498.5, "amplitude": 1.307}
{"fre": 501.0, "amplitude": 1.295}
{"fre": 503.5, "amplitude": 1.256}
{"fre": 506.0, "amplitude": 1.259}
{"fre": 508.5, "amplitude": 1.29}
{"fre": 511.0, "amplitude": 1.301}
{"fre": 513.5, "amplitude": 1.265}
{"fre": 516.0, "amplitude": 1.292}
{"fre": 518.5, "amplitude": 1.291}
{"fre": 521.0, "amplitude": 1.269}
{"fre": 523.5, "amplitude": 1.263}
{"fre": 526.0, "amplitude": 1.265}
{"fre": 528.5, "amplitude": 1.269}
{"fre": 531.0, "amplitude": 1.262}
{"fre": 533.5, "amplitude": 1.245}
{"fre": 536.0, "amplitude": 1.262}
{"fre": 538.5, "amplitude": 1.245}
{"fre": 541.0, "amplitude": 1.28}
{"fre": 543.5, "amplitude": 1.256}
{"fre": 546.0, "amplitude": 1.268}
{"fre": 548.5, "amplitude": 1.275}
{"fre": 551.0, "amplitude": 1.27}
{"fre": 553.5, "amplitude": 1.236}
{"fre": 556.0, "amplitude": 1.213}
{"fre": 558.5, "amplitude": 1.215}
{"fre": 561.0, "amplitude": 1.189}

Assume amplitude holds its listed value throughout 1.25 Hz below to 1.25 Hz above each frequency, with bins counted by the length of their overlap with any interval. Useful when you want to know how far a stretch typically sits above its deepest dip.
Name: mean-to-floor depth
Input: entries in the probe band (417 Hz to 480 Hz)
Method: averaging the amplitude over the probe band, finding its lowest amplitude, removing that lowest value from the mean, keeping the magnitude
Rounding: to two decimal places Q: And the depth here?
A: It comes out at 0.49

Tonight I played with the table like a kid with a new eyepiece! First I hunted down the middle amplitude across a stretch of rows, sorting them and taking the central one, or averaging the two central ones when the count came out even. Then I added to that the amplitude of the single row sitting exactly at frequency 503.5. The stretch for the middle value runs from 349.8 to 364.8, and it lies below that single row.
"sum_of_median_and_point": 2.68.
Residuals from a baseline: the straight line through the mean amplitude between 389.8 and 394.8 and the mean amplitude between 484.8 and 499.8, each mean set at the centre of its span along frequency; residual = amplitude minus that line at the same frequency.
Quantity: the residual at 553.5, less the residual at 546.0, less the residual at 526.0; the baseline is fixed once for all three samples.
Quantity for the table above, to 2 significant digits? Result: -0.20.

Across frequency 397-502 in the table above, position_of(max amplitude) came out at 448.5 Hz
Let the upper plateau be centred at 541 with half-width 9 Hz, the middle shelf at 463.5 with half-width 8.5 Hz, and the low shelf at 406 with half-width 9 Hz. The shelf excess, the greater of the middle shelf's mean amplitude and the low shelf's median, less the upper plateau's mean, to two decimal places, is 0.02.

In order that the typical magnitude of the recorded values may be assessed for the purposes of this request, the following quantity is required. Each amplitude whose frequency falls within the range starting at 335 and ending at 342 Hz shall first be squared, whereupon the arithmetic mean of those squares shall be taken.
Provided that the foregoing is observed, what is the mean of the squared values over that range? 1.63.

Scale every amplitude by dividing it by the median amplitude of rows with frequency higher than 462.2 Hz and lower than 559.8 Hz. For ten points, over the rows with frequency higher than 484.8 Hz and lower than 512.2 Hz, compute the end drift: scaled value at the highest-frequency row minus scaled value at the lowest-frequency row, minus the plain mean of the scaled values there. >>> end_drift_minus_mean -0.60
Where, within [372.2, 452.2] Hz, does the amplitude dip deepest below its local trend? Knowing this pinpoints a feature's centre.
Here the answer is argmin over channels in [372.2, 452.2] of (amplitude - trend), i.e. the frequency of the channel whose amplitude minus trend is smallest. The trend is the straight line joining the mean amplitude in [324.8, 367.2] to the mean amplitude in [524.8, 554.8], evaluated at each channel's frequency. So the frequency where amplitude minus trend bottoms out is 393.5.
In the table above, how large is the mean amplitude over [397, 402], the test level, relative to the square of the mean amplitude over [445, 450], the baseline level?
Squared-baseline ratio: 0.68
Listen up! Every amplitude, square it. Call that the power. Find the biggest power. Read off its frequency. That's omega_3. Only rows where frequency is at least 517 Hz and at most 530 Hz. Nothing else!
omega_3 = 518.5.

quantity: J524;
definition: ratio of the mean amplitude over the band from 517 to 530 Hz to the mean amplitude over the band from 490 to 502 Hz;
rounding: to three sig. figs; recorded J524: 1.03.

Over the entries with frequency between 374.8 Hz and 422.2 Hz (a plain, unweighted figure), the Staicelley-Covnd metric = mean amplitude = 1.26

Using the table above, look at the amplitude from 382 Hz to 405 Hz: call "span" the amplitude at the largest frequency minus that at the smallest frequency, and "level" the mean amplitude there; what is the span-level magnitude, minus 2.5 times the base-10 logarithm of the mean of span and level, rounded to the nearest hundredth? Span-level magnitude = 0.55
